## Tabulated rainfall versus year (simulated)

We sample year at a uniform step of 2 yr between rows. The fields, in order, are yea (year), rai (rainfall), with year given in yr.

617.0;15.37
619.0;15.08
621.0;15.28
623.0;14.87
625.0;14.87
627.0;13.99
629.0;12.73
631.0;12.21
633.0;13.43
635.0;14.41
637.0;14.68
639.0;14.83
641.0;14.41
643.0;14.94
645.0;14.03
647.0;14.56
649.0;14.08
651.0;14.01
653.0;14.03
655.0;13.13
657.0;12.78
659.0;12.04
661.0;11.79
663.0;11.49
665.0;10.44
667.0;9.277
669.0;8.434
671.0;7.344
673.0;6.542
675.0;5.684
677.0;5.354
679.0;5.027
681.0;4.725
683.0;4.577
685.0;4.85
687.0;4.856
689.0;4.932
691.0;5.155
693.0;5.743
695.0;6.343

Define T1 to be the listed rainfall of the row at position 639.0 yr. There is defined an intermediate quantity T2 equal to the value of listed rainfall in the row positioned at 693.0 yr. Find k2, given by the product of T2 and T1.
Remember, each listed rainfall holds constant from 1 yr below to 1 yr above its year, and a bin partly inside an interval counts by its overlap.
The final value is 85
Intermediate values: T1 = 14.83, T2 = 5.743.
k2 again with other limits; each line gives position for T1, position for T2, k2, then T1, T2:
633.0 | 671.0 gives 99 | 13.43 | 7.344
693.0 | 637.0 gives 84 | 5.743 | 14.68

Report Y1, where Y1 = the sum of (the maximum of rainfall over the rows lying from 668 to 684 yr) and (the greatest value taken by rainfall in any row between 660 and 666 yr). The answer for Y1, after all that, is 20.2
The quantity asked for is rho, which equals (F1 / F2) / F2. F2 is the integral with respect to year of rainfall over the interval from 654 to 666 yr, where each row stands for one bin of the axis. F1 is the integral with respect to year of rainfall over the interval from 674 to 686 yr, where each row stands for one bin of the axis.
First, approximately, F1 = 60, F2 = 143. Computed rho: 0.003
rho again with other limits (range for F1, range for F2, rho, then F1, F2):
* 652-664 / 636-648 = 0.005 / 151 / 175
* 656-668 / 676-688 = 0.039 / 136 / 59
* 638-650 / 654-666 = 0.008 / 174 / 143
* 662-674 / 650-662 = 0.004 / 107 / 156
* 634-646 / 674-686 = 0.048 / 175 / 60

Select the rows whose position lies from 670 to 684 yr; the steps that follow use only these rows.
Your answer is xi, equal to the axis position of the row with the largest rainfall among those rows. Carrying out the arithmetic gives 671.0 yr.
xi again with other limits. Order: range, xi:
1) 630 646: 643.0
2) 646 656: 647.0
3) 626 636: 635.0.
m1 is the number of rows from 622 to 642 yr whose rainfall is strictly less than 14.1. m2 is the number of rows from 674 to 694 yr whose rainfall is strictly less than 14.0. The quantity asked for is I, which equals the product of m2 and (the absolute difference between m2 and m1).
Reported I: 60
